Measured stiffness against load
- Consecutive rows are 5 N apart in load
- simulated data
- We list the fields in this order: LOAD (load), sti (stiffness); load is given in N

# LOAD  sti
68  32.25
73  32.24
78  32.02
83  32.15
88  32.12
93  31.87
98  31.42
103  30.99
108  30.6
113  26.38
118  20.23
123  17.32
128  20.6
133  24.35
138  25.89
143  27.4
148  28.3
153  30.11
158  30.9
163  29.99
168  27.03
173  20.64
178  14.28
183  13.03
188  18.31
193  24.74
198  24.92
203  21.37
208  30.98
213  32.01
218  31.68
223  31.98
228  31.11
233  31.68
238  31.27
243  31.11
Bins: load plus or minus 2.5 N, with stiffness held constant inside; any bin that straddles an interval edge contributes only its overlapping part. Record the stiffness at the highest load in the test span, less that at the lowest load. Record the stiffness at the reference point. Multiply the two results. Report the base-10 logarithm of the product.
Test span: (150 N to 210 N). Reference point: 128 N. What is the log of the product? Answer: 1.3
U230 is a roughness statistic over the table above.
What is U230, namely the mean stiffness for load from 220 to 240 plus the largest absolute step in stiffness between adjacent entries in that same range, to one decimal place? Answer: 32.4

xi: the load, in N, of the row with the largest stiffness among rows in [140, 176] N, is 158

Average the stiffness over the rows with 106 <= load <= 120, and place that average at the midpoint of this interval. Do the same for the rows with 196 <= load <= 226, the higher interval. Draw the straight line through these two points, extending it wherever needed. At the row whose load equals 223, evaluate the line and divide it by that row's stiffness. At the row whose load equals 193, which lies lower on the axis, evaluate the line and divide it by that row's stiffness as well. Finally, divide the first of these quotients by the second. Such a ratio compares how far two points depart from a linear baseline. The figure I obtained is 0.80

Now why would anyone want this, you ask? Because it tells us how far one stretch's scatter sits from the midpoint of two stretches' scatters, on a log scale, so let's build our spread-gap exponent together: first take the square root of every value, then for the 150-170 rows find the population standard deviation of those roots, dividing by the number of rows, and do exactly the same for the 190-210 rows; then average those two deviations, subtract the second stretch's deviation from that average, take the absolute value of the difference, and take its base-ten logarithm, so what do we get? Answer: -1.00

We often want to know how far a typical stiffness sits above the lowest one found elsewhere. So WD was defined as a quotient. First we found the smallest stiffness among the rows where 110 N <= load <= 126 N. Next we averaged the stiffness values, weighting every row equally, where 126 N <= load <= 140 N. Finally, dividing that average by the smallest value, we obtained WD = 1.4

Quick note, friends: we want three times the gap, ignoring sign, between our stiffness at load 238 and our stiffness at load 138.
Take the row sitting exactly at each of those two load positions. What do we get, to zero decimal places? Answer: 16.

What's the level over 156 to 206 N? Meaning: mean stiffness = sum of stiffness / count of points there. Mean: 22.5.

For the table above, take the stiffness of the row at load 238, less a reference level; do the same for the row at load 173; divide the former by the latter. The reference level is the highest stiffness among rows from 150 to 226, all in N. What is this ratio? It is 0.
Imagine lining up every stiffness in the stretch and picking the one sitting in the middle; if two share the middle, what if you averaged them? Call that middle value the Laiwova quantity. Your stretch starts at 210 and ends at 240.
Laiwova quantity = 31.7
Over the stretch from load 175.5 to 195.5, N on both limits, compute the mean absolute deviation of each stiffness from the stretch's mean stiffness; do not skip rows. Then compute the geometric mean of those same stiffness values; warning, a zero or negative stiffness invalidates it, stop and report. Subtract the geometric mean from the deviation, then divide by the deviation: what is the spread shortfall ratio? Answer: -3.3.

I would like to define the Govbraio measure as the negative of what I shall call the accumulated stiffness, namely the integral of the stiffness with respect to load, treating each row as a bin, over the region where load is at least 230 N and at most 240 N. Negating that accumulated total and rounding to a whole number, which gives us -315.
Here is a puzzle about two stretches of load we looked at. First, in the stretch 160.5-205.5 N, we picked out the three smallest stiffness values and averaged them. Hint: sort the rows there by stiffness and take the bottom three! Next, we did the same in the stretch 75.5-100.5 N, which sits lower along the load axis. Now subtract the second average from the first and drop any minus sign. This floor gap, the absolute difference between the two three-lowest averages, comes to 17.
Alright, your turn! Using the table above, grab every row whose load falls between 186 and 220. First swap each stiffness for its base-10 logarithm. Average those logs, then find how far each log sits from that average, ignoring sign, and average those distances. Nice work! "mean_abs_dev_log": 0.08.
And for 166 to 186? 0.12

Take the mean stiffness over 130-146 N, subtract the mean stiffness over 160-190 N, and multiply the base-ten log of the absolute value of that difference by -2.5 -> -1.8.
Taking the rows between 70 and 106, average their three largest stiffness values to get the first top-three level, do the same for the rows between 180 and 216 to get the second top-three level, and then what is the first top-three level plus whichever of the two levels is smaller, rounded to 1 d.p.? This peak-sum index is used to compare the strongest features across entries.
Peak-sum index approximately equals 61.5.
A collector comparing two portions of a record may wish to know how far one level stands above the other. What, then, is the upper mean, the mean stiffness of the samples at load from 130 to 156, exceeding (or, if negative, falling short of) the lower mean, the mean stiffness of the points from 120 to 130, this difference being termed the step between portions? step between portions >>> 8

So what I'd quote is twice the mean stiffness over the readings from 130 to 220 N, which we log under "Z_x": 51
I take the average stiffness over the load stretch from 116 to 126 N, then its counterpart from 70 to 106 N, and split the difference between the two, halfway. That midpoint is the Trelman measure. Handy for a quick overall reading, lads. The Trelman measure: 25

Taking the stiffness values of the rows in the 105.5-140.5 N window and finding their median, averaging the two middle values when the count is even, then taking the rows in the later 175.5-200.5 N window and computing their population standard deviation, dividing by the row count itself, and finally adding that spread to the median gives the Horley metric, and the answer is 29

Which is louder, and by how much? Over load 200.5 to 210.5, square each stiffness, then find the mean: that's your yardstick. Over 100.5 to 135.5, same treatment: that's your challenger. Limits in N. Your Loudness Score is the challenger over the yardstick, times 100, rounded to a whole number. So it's 87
